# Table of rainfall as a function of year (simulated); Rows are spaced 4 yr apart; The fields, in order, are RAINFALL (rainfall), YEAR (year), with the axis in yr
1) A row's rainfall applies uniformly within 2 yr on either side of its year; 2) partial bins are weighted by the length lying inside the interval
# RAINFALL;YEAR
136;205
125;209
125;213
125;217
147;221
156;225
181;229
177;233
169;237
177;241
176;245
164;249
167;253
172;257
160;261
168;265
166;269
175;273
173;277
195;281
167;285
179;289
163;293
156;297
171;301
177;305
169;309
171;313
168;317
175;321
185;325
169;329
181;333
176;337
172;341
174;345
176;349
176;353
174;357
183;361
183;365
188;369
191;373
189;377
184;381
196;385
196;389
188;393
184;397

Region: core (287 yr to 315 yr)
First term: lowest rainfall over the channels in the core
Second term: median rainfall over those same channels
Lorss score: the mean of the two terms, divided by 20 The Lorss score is 8.2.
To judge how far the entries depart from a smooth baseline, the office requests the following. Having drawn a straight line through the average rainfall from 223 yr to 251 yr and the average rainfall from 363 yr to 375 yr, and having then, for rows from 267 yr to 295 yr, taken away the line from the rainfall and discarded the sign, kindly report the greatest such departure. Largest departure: 18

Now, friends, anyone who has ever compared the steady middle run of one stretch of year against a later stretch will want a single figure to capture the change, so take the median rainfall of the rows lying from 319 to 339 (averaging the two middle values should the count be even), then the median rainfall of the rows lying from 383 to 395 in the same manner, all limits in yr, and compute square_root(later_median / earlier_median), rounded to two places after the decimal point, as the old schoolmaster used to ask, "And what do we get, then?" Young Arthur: 1.06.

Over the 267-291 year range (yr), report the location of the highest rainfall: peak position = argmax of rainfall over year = 281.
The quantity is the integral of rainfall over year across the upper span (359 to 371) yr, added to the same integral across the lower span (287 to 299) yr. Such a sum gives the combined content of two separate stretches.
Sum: 4208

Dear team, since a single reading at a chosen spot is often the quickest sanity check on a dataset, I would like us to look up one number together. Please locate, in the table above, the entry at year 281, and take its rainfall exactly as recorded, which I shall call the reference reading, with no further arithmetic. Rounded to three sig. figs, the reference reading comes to 195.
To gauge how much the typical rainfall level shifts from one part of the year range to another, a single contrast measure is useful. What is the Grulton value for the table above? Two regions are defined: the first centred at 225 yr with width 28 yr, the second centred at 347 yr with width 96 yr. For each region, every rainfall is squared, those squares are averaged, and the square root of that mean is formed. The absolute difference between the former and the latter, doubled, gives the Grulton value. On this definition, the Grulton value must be 48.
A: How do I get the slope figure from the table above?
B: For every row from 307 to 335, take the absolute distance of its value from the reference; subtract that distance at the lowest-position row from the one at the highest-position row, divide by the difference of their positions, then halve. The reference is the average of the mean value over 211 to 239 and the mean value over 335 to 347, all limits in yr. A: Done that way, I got 0.25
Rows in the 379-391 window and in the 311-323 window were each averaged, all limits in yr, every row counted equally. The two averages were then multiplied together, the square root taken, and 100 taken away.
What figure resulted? 81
